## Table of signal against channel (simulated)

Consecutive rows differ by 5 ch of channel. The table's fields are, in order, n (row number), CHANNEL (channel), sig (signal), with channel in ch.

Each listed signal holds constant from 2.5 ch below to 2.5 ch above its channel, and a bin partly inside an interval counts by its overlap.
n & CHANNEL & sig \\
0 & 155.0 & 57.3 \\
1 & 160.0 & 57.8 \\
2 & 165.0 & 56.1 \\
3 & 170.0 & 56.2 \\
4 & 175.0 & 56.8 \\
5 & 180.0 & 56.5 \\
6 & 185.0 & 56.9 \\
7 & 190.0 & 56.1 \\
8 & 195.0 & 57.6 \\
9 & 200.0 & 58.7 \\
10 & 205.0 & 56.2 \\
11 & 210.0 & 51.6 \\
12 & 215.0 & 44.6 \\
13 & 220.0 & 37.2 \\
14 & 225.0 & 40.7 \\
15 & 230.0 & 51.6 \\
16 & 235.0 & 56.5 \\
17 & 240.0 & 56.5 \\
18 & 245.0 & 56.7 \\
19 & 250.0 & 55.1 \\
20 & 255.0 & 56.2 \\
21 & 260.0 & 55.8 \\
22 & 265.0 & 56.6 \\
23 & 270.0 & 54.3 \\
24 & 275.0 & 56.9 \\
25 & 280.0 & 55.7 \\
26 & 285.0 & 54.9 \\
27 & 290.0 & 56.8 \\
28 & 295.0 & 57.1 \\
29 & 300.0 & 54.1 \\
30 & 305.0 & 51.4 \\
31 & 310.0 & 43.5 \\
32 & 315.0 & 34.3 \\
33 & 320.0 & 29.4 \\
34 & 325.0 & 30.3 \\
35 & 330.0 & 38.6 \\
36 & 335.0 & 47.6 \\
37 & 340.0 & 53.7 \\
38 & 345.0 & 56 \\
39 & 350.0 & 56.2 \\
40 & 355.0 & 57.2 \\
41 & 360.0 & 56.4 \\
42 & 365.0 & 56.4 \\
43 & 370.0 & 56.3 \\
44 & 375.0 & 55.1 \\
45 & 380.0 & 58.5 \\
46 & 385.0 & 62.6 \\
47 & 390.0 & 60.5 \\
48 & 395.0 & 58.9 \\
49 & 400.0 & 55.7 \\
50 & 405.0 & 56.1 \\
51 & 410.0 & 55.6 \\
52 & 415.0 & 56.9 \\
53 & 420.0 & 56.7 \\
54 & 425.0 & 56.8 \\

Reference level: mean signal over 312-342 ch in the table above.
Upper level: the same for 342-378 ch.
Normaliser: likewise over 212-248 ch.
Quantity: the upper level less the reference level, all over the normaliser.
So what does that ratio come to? 0.35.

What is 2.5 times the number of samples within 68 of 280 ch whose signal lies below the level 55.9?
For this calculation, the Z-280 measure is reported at 45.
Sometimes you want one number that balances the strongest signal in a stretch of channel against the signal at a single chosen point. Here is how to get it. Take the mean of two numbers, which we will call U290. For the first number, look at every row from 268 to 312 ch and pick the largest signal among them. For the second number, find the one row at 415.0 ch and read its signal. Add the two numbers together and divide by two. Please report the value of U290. 57.0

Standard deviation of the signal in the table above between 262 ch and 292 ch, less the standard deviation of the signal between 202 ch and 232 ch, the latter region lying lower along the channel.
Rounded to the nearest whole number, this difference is -6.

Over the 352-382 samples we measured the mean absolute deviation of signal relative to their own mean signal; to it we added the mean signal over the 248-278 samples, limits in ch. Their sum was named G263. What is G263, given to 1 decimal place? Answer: 56.6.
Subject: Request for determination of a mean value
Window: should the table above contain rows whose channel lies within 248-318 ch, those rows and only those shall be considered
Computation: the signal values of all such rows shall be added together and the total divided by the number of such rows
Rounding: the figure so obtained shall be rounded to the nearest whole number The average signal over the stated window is 53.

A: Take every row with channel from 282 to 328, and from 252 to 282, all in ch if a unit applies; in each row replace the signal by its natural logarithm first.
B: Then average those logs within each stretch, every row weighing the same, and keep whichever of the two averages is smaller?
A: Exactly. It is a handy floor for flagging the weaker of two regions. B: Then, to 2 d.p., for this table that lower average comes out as 3.79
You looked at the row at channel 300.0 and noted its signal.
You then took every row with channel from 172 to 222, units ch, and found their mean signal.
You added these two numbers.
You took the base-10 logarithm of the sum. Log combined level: 2.03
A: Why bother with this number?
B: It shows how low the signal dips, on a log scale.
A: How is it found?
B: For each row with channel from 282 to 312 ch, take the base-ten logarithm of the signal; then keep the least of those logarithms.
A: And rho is 1.64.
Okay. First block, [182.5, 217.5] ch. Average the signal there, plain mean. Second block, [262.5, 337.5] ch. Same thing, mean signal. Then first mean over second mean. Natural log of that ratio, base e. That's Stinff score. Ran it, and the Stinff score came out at 0.13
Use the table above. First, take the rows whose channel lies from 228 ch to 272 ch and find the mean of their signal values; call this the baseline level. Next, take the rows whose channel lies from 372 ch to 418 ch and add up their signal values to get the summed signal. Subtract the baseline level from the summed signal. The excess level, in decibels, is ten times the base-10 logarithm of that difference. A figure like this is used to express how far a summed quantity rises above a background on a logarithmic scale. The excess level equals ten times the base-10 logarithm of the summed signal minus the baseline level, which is 26.67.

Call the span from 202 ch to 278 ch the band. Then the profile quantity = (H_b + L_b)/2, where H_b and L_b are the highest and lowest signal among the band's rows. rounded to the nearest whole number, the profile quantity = 47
